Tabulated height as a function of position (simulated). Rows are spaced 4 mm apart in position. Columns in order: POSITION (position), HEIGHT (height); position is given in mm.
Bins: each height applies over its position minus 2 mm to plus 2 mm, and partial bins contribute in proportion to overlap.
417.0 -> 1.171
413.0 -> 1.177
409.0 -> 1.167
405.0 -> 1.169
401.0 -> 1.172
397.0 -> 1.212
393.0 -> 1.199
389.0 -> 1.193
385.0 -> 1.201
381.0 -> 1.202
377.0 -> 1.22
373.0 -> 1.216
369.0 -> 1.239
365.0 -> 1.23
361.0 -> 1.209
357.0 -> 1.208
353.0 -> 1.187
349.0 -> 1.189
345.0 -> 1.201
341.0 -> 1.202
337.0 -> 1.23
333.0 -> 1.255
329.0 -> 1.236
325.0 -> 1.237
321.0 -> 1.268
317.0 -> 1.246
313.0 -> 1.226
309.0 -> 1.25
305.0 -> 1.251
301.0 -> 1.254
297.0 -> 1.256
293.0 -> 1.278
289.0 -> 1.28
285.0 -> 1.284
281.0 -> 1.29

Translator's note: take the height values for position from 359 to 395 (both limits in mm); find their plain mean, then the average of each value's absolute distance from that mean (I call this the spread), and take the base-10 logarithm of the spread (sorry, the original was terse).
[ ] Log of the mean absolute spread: -1.90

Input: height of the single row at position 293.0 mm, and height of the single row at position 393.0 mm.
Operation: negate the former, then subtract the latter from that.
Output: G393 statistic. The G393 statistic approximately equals -2.48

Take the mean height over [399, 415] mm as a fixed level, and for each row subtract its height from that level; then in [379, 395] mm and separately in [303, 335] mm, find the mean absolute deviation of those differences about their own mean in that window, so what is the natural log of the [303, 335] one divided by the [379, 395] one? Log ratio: 1.2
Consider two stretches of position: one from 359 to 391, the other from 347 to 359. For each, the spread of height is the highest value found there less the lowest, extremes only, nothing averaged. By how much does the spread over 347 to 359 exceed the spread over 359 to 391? -0.025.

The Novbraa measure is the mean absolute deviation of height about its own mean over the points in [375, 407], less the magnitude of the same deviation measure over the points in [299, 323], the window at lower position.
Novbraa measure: 0.0047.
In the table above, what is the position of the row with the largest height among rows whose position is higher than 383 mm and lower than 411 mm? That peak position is 397.0 mm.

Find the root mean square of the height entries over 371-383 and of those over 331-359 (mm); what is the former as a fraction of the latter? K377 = 1.002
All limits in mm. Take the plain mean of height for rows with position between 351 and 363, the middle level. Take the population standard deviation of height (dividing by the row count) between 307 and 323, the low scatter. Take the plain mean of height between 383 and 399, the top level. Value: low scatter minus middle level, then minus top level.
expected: -2.39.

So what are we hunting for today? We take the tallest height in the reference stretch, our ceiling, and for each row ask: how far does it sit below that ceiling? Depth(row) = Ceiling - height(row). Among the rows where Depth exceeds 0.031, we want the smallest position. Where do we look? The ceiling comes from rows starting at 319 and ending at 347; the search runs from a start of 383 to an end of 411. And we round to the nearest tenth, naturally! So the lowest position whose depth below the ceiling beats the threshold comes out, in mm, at 385.0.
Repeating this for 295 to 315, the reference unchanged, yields 313.0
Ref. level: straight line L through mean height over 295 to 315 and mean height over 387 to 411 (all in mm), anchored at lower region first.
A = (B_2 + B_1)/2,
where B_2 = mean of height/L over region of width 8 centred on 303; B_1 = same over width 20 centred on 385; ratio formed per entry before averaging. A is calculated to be 1.01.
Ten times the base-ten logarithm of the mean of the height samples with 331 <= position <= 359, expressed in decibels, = 0.83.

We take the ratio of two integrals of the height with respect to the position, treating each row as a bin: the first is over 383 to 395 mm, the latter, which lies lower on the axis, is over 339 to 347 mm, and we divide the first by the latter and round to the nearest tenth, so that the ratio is 1.5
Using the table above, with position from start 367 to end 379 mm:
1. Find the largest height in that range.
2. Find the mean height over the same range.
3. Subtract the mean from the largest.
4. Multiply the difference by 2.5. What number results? 0.035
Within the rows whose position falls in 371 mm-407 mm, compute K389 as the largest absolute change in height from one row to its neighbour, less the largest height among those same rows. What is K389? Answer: -1.18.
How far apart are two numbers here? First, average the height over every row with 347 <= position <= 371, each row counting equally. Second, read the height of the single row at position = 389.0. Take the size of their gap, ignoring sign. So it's 0.02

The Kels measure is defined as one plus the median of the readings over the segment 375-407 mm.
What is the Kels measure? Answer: 2.20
